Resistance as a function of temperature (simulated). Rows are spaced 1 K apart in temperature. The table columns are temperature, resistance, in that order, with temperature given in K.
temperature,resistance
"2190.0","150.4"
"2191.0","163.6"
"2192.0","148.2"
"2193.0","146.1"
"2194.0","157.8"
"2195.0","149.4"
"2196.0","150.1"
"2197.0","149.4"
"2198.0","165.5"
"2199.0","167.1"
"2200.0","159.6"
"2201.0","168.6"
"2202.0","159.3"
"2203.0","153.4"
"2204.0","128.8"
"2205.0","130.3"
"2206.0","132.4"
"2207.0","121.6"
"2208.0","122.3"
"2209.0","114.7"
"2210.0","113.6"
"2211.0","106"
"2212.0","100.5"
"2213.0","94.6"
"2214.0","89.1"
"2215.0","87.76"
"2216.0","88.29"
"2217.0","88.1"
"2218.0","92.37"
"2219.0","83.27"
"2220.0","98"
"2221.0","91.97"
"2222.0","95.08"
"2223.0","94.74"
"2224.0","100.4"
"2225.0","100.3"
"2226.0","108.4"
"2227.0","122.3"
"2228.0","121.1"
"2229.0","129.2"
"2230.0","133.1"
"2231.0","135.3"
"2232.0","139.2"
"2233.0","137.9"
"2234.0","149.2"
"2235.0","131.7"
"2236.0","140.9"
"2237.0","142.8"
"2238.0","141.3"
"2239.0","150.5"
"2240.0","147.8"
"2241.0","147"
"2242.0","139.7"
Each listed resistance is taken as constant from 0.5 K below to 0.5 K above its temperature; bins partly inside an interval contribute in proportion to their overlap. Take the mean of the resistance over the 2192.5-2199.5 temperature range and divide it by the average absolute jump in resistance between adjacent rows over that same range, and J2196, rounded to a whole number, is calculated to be 24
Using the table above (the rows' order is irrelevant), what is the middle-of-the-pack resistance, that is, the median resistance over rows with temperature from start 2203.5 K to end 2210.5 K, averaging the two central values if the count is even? 122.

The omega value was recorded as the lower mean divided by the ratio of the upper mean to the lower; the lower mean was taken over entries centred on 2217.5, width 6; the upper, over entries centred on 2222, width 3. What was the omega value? 86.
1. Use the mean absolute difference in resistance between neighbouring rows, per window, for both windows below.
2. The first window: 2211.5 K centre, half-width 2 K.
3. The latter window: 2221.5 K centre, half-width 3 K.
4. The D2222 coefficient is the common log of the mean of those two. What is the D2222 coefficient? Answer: 0.79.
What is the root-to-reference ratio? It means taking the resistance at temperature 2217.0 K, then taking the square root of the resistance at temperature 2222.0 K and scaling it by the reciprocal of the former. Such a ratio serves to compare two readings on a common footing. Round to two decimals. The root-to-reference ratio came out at 0.11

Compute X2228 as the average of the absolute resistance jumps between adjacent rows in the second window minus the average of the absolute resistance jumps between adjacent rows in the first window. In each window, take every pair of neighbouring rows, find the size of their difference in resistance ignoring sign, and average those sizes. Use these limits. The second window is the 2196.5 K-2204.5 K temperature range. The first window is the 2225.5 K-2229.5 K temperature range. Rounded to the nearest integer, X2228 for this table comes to 3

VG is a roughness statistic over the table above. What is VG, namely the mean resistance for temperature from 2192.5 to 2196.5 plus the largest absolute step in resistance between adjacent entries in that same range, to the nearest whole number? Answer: 163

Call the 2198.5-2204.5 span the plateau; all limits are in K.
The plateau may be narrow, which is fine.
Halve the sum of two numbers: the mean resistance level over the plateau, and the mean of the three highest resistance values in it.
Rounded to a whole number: 161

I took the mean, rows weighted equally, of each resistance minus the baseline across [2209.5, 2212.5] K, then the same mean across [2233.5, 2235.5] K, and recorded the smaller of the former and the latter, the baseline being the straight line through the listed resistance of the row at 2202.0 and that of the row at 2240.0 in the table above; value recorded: -50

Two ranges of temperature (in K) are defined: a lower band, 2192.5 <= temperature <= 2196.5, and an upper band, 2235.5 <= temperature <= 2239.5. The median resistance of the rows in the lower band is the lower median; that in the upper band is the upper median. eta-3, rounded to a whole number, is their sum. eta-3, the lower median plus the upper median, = 292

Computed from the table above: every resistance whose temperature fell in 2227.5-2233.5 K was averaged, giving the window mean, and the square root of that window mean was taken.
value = 11.5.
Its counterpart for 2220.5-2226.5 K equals 9.9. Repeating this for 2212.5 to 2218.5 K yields 9.5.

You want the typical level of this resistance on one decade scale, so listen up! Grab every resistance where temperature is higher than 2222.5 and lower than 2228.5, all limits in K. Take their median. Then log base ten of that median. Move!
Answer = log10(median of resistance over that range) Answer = 2.02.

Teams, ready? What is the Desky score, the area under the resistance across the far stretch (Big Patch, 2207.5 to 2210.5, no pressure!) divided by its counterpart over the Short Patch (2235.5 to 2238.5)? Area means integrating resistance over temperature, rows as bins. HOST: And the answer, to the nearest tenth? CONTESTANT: 0.8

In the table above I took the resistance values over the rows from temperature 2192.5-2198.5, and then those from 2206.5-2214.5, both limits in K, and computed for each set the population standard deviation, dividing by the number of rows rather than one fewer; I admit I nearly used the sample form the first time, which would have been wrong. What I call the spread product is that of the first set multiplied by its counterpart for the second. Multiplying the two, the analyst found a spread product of 76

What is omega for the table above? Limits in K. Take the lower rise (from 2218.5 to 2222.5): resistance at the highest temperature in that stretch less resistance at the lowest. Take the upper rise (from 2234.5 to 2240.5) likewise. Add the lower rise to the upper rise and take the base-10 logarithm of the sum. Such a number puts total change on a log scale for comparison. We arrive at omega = 1.4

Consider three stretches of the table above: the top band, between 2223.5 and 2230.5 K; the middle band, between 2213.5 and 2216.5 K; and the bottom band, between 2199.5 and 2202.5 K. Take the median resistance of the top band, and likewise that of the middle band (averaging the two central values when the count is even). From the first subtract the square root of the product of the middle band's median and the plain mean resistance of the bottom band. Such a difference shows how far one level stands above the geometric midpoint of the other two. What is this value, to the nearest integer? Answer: 1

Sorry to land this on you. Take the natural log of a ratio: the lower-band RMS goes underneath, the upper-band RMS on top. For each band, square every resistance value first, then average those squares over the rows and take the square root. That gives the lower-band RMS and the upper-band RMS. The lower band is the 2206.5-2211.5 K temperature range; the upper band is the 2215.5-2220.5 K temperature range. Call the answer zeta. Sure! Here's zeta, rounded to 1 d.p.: -0.3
